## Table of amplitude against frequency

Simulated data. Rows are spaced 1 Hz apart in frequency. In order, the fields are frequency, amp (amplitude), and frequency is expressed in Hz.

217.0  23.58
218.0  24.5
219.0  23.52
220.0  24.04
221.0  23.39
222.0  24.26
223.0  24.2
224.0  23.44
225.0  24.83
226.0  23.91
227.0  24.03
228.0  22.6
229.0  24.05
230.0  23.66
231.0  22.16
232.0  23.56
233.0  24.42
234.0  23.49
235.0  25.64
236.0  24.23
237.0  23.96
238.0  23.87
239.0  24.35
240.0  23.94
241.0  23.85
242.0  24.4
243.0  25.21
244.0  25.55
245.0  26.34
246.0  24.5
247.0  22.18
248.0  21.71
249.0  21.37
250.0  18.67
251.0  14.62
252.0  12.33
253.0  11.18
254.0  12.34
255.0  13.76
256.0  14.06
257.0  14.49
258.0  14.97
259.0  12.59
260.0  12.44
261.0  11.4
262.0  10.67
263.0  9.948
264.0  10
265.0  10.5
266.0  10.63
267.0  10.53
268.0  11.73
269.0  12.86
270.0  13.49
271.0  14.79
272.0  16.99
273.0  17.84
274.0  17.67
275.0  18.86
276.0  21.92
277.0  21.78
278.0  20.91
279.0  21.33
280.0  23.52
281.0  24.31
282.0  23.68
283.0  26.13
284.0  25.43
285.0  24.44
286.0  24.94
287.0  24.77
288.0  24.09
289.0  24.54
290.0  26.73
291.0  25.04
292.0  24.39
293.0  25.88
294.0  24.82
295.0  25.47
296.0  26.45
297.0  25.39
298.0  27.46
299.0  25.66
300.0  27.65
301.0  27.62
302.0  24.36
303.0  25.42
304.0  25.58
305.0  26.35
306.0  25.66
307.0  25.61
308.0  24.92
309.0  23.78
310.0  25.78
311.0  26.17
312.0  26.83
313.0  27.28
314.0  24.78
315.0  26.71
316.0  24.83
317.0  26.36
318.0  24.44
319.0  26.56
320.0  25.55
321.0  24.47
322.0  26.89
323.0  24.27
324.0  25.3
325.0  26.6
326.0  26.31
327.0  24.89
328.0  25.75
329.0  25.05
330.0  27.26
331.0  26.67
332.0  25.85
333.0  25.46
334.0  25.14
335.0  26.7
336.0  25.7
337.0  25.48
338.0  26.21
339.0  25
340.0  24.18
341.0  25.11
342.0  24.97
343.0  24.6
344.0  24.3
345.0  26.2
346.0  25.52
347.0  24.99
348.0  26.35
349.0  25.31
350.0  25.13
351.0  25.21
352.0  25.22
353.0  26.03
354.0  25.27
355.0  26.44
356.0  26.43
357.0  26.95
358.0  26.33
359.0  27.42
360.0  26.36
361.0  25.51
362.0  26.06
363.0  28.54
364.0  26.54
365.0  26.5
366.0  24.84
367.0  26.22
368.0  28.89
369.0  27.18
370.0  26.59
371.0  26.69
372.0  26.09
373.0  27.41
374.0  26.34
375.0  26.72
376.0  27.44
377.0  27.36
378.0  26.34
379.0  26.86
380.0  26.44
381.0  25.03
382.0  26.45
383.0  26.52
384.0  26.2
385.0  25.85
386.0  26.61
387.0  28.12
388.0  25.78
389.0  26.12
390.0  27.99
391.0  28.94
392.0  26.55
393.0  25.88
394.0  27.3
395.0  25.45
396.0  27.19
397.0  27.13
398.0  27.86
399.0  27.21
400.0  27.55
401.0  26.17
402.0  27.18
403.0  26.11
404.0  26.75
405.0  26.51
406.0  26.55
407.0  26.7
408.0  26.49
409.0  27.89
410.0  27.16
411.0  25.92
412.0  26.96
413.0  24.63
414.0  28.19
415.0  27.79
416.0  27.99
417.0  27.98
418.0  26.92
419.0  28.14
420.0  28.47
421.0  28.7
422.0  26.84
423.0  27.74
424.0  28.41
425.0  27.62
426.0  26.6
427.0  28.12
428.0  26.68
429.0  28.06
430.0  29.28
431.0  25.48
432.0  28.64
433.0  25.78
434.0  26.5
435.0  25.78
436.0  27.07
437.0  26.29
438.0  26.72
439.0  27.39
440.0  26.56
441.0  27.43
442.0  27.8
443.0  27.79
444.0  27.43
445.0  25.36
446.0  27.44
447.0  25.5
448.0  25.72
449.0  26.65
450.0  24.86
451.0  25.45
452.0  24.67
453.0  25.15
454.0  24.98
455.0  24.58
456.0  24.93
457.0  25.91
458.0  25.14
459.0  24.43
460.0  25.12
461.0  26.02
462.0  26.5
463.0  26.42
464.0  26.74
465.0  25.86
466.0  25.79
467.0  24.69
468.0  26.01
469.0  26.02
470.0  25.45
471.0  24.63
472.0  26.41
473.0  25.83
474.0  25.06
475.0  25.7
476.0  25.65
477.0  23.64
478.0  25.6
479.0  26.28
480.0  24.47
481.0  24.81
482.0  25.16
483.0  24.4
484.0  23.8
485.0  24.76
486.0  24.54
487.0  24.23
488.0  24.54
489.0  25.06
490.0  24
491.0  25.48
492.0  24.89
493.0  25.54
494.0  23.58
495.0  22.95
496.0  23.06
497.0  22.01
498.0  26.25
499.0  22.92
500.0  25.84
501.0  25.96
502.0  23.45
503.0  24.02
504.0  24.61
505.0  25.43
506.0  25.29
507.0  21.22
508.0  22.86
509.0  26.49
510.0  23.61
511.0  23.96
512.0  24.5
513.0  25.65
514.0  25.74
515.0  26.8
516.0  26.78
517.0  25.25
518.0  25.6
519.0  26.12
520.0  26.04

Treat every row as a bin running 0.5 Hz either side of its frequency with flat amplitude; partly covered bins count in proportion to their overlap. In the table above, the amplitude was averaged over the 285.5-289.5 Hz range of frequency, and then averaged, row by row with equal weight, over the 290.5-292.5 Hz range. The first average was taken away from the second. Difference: 0.13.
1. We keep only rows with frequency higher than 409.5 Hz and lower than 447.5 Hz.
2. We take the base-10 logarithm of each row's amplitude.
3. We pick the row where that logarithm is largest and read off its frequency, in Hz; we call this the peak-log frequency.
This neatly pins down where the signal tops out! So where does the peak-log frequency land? 430.0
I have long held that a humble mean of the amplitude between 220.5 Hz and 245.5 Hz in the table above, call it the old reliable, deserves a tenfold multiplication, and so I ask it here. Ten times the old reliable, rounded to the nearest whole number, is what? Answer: 241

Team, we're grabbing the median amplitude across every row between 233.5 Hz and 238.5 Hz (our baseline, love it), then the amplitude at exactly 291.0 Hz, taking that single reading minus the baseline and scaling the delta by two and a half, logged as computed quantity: 3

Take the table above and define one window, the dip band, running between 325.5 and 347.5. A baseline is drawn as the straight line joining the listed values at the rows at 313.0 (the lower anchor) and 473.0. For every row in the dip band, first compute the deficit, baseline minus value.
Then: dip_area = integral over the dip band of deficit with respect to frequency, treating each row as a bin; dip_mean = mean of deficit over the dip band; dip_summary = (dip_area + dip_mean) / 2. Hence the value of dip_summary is 18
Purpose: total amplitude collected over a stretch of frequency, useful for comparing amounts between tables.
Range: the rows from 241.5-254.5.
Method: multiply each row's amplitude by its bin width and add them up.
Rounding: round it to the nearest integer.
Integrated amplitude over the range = 260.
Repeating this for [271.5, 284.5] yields 280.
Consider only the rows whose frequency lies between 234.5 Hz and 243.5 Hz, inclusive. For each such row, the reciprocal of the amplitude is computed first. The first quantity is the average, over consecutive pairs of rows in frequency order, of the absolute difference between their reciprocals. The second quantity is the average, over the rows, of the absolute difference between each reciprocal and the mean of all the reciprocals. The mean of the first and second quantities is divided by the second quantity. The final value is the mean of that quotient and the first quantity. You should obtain 0.53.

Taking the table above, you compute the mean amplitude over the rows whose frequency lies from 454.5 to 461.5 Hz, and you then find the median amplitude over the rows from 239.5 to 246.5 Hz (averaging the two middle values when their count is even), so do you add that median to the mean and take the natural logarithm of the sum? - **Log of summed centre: 3.91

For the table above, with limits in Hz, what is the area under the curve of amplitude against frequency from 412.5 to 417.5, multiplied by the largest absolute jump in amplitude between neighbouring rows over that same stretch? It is 486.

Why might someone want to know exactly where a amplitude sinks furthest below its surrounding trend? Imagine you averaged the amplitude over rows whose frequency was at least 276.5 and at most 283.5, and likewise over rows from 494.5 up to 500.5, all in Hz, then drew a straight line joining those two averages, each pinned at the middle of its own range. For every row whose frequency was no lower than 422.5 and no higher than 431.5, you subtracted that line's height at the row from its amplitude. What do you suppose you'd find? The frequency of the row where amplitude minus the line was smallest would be 431.0 Hz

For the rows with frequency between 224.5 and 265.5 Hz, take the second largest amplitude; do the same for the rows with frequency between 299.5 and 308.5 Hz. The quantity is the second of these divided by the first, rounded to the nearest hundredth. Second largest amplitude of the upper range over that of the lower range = 1.08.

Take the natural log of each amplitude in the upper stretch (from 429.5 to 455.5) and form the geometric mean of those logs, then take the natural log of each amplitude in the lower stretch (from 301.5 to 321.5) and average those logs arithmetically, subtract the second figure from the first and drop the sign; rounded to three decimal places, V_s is 0.031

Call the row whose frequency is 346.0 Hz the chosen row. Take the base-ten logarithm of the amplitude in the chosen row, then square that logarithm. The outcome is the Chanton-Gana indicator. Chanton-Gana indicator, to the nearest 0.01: 1.98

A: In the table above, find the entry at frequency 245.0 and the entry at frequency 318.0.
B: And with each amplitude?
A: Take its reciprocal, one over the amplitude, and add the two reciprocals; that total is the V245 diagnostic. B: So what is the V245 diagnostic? 0.079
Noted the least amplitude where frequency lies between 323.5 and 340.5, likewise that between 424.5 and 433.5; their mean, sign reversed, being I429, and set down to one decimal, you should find -24.8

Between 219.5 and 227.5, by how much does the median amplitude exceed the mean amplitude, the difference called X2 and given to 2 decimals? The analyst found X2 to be 0.02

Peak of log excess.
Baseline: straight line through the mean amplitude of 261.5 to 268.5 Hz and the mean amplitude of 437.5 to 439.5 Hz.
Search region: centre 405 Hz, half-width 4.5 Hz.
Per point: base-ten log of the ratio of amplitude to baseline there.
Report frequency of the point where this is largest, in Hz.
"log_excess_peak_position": 402.0 Hz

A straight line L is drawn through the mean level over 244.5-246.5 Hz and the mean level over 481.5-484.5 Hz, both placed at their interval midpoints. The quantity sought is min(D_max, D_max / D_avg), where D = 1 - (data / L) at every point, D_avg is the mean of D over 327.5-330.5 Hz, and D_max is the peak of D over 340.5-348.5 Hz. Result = -0.77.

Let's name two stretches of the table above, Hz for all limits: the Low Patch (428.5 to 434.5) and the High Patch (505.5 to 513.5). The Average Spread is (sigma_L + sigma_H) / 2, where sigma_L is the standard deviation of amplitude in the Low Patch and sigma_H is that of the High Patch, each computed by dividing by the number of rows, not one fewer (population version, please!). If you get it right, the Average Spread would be 1.5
